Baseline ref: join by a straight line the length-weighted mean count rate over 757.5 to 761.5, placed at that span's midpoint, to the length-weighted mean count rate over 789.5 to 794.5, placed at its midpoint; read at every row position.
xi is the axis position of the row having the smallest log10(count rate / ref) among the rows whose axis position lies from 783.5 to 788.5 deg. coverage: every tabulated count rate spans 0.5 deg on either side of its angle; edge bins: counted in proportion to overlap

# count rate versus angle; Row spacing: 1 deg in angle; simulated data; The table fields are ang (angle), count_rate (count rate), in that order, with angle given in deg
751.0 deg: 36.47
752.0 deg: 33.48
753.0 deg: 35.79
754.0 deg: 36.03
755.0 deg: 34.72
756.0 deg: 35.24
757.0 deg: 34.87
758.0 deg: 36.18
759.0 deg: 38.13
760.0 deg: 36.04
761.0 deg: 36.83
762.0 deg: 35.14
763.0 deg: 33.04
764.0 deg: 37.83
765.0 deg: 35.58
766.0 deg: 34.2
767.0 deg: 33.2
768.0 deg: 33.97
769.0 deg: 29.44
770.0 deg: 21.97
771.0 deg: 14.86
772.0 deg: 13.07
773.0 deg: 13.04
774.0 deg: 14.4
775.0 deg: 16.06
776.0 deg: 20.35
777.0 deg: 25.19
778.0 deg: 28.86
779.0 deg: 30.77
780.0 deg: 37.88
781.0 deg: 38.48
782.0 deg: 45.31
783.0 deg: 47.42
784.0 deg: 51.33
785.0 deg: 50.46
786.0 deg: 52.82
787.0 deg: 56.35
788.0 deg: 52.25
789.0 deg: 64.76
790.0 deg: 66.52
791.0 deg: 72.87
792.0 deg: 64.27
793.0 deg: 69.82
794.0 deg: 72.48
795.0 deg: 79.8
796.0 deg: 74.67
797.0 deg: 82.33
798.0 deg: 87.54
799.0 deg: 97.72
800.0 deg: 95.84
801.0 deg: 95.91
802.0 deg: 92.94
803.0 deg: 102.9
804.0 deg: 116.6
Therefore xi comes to 788.0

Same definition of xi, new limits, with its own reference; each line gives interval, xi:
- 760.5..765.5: 763.0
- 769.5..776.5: 773.0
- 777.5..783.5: 778.0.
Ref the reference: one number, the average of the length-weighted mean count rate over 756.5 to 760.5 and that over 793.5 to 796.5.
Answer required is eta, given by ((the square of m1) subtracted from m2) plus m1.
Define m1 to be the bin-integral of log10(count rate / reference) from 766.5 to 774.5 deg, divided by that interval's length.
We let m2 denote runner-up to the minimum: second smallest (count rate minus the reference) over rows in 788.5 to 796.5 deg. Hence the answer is 8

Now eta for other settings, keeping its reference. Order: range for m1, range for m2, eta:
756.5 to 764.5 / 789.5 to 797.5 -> 10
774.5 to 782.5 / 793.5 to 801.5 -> 18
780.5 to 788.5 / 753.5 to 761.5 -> -21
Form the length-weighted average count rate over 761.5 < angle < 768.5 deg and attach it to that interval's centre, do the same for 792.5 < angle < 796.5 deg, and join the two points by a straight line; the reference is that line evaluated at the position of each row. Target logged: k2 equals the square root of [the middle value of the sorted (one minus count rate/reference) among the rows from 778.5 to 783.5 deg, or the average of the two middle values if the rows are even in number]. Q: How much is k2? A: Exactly 0.6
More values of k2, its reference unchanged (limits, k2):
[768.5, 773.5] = 0.8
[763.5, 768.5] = 0.2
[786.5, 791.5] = 0.2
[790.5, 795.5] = 0.1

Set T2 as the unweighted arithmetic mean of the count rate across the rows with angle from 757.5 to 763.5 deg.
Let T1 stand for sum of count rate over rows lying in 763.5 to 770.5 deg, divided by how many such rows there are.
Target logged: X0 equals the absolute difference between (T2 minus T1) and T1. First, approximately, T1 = 32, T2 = 36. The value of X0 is 29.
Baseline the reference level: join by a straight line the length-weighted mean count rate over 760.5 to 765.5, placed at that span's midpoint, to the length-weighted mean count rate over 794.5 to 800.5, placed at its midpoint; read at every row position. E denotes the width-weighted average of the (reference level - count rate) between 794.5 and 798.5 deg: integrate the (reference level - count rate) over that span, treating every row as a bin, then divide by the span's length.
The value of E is 4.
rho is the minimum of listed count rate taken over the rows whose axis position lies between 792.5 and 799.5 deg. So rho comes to 69.82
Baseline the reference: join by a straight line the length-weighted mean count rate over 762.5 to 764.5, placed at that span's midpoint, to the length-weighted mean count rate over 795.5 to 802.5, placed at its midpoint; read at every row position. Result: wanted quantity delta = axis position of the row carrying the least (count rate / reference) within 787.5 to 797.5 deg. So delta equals 788.0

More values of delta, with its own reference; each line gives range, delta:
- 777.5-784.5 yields 778.0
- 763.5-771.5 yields 771.0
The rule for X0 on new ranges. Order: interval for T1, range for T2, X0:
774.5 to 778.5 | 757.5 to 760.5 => 8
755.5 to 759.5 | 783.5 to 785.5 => 21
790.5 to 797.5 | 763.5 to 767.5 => 112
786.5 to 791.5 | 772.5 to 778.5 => 105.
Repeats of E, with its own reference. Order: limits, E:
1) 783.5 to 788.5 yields 17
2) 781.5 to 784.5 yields 17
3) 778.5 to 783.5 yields 22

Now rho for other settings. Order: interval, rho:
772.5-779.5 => 13.04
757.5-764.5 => 33.04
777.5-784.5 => 28.86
